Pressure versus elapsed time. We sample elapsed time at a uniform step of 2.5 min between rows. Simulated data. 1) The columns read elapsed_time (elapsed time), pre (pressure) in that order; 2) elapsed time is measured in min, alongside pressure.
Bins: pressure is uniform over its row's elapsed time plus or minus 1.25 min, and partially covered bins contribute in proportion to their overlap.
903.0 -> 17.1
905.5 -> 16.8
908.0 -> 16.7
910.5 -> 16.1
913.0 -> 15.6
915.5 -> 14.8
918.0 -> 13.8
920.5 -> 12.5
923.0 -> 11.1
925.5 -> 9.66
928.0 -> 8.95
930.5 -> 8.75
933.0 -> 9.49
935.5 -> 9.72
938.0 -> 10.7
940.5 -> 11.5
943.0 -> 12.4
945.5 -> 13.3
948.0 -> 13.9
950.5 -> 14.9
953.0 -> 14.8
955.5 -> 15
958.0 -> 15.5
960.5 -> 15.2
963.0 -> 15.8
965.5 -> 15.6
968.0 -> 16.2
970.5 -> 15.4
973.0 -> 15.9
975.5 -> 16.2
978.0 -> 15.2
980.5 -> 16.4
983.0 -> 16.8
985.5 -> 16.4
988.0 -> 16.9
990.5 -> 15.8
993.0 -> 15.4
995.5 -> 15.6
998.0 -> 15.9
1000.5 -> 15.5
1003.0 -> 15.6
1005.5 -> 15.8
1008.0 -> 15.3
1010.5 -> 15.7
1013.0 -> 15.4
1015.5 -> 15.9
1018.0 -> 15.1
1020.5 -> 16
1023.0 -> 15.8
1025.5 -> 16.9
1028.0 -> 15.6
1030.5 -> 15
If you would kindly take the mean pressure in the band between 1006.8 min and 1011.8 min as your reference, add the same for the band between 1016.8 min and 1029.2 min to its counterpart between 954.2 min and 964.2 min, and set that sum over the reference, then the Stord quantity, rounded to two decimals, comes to 2.02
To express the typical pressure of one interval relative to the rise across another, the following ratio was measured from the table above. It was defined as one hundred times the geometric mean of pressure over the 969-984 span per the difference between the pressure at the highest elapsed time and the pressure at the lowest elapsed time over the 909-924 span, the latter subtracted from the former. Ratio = -319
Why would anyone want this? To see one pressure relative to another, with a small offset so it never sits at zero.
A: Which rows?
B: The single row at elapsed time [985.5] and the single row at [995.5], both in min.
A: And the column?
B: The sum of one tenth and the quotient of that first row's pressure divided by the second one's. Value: 1.15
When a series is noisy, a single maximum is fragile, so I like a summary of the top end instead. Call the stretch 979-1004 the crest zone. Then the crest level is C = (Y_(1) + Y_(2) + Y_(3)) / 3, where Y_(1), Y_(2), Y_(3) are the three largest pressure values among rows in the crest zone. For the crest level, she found 16.7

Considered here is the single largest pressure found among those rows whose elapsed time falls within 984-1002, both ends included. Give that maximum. 16.9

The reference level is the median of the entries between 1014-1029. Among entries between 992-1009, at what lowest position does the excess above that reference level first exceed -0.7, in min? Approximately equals 993.0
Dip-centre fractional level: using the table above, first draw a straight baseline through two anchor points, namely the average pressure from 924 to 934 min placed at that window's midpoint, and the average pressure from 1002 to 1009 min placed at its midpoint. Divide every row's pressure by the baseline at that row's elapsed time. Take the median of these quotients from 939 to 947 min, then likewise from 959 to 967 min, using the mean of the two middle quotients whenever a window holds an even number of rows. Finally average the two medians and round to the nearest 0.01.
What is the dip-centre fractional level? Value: 1.24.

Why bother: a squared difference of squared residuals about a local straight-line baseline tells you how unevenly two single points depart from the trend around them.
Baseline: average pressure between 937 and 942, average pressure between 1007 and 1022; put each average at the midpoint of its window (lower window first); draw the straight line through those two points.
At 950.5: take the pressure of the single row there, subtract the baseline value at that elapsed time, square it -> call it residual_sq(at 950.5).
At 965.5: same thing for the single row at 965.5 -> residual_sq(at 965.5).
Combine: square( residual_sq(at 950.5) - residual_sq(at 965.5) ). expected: 1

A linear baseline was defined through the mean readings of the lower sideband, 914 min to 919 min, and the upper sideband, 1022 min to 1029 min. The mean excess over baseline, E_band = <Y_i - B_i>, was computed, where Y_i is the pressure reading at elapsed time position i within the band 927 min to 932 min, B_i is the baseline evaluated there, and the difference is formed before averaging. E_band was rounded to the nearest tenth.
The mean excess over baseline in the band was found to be -5.7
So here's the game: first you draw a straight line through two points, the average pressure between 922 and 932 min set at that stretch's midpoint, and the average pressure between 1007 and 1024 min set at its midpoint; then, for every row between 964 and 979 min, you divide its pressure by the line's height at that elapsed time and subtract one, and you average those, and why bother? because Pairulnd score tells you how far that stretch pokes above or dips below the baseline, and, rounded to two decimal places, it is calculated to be 0.25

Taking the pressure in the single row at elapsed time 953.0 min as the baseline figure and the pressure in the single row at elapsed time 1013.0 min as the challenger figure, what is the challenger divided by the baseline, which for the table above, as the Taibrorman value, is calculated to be 1.04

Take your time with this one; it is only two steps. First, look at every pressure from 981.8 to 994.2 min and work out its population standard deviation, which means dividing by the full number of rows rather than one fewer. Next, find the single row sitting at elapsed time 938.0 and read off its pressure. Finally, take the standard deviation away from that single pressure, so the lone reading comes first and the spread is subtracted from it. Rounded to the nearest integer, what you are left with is 10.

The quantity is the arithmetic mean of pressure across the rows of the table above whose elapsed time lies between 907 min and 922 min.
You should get 15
